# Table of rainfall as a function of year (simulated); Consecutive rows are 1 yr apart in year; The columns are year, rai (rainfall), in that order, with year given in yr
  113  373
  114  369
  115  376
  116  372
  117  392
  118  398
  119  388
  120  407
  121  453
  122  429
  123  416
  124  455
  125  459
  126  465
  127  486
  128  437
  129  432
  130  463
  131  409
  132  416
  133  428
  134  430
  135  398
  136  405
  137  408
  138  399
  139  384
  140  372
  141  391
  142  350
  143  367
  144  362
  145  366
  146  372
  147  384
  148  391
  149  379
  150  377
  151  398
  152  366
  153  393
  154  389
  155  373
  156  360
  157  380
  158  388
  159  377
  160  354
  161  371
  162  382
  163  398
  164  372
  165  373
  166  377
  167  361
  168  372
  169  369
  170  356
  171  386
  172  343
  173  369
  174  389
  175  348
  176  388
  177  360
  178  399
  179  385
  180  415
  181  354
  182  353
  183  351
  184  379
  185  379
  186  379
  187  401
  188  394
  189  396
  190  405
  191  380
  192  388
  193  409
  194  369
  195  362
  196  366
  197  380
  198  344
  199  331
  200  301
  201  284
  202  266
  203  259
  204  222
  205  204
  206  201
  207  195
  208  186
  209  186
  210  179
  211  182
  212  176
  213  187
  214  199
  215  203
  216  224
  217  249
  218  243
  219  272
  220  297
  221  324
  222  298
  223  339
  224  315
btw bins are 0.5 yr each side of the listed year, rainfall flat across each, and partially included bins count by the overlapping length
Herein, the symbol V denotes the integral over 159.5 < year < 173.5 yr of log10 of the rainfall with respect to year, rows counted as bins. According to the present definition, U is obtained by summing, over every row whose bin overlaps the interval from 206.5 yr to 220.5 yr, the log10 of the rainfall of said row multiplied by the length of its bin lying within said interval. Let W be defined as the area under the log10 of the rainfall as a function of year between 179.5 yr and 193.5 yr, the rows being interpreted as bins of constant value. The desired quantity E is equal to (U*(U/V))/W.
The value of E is 0.81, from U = 32.5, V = 36.0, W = 36.2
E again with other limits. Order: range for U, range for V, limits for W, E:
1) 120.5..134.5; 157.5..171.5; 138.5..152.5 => 1.06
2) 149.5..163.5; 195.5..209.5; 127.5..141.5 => 1.05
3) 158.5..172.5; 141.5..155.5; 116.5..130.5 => 0.97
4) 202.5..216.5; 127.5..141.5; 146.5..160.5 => 0.78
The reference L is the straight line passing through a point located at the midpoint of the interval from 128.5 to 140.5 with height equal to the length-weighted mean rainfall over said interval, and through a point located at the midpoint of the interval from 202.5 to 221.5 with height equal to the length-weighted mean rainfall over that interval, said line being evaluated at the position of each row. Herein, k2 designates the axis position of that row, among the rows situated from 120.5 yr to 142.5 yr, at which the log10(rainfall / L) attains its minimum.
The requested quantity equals 142 yr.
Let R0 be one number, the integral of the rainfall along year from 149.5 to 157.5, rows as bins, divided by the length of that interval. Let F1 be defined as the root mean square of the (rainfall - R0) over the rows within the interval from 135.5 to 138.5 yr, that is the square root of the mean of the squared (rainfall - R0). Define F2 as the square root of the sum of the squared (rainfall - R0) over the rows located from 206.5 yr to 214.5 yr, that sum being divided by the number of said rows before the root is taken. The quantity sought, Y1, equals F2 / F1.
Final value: 7.8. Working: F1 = 25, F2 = 193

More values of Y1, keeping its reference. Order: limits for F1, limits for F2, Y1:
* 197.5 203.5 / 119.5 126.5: 0.7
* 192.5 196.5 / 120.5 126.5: 3.6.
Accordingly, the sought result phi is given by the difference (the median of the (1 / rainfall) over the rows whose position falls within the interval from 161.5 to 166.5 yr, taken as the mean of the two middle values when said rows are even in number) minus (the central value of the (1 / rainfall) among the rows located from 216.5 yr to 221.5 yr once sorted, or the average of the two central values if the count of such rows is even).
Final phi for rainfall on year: -0.0010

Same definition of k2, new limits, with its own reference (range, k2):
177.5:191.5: 181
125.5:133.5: 131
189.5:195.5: 195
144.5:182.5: 145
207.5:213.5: 210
